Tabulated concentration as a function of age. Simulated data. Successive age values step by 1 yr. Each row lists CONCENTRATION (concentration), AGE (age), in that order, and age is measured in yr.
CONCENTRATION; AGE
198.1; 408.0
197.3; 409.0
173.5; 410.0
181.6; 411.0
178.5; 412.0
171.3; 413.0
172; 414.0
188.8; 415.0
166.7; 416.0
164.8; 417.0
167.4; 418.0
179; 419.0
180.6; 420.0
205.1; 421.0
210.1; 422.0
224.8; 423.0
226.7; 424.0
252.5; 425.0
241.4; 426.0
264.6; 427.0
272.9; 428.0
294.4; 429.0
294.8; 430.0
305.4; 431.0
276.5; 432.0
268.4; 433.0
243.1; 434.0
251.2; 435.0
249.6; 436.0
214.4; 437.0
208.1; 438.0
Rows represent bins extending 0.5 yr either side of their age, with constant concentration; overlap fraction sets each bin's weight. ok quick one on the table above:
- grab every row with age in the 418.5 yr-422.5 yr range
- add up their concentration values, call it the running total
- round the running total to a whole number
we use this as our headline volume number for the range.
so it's 775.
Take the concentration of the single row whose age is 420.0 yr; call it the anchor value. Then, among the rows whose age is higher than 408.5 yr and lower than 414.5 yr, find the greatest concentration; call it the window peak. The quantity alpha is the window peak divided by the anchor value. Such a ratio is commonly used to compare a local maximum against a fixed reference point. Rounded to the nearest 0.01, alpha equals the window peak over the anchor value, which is 1.09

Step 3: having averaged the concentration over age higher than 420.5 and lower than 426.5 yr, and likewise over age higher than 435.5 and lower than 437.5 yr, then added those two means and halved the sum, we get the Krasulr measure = 229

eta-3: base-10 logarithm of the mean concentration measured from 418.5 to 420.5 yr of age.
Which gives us 2.25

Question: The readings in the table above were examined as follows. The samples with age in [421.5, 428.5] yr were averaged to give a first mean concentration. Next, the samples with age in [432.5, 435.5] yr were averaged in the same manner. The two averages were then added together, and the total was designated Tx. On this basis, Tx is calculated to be 496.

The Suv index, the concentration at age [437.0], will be 214.4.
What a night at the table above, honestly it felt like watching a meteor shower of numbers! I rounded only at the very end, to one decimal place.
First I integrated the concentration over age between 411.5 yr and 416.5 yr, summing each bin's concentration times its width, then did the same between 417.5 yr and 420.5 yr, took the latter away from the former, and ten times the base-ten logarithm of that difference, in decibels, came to 25.4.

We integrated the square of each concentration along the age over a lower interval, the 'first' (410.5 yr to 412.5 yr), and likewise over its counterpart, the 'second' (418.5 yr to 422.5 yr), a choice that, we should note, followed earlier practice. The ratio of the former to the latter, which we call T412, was 0.43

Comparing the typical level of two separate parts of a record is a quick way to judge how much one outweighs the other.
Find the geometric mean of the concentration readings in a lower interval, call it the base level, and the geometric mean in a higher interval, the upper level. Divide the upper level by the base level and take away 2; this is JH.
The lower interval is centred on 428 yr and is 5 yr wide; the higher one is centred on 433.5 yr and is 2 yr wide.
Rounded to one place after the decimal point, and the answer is -1.1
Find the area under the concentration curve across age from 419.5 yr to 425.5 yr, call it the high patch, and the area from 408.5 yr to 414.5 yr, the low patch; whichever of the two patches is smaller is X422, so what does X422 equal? 1074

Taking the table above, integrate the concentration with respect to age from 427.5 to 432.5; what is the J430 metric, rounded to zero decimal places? 1444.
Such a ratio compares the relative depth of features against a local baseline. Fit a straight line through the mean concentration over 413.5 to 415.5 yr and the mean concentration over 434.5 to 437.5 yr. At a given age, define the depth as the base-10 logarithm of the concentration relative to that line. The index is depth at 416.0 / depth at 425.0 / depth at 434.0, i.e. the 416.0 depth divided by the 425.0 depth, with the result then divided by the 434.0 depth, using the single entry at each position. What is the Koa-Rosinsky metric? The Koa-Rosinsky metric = -29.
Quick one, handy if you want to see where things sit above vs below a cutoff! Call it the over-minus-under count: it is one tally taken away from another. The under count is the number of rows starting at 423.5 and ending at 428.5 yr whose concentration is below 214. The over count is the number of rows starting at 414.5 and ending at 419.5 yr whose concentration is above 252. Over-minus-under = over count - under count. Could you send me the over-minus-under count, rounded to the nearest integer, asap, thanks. 0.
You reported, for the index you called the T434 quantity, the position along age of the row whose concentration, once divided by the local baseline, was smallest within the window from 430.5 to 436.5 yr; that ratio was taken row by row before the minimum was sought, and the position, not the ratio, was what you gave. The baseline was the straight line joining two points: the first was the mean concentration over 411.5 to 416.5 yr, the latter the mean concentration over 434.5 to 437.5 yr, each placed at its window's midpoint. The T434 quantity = 434.0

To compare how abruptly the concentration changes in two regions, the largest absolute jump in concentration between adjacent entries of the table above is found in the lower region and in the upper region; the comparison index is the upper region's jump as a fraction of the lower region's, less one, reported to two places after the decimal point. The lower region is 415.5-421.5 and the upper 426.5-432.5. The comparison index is 0.18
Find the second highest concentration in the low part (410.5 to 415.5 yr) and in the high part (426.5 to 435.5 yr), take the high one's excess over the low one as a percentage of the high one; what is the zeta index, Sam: 38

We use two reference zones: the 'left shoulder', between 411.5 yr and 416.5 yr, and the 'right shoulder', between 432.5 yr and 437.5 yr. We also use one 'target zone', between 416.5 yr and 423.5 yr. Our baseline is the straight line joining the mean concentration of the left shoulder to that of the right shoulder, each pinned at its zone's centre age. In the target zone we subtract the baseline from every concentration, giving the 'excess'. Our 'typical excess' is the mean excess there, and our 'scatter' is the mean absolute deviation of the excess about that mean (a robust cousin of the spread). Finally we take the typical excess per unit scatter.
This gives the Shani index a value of -0.4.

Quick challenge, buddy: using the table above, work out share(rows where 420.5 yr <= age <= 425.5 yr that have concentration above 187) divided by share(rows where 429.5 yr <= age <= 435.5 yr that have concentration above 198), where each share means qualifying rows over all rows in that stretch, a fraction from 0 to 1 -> 1.00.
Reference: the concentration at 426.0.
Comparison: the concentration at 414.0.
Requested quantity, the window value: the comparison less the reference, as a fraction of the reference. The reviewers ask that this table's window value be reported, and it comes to -0.29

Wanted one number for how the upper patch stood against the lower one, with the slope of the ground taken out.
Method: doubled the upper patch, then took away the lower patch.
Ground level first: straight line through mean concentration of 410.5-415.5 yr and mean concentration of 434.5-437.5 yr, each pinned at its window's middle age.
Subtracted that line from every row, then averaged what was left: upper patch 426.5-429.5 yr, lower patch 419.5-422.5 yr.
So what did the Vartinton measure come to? 120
